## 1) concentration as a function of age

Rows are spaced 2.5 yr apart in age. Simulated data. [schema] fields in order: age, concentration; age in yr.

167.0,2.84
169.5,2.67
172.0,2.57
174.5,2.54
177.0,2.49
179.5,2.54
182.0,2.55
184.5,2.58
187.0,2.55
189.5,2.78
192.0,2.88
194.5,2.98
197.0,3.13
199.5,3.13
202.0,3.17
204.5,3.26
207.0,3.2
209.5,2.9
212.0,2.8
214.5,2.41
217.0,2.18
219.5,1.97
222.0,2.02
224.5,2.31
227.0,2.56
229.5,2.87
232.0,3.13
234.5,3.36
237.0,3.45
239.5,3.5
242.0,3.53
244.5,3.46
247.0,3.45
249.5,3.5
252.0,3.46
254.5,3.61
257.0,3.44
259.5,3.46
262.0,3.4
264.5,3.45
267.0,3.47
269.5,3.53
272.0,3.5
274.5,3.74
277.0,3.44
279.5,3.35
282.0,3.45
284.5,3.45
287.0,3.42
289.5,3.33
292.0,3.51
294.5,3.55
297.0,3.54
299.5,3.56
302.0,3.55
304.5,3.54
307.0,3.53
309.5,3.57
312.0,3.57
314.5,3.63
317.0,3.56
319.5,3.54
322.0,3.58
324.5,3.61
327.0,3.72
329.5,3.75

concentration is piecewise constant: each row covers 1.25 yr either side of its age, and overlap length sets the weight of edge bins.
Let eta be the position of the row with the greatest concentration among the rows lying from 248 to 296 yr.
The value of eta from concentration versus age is 274.5 yr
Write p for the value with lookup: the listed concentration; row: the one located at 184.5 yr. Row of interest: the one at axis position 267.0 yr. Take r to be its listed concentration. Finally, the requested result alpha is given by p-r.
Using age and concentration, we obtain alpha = -0.89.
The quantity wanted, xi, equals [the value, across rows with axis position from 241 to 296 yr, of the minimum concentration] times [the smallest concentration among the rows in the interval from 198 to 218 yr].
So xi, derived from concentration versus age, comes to 7.3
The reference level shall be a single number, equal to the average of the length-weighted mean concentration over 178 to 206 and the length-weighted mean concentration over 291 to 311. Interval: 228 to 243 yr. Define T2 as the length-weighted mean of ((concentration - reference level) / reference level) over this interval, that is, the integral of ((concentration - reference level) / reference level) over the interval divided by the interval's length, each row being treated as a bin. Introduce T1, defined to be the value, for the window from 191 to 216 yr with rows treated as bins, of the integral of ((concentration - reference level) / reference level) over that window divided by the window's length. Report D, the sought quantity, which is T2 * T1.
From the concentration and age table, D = -0.002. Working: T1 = -0.07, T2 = 0.03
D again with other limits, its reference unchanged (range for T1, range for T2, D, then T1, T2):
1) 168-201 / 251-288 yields -0.013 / -0.15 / 0.08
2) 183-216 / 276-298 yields -0.007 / -0.10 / 0.08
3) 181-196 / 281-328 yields -0.015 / -0.15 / 0.10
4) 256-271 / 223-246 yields -0.002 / 0.08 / -0.03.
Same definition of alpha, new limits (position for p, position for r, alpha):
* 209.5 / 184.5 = 0.32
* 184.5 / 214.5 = 0.17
